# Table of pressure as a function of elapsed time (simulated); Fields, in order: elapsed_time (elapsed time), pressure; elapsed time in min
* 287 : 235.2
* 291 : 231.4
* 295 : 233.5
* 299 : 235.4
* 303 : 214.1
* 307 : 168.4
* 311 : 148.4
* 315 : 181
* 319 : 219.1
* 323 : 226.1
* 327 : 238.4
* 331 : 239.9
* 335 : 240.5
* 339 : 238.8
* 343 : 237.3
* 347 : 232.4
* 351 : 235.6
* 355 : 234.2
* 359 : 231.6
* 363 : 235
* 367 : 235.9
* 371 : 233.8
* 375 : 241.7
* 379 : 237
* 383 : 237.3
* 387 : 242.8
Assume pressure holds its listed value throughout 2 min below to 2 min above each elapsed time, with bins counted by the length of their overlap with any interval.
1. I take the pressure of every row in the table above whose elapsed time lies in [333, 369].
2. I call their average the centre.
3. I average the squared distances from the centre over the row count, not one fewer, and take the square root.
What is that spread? 2.7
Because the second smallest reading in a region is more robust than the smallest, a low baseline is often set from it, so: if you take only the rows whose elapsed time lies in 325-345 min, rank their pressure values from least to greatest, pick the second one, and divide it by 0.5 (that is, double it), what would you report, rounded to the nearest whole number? 477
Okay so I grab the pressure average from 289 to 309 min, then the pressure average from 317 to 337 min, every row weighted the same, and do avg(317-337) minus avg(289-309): 16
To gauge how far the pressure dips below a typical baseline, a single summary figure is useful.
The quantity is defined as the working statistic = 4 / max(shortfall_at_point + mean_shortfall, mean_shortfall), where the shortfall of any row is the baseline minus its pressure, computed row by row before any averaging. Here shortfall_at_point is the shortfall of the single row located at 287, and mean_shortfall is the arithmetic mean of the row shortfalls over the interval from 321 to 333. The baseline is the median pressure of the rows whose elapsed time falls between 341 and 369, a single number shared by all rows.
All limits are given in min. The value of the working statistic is 20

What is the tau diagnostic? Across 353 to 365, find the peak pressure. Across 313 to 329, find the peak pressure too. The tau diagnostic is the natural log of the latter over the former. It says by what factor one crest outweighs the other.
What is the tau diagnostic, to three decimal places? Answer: 0.014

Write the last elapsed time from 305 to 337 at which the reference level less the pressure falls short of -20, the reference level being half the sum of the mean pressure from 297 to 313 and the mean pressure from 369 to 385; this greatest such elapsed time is 335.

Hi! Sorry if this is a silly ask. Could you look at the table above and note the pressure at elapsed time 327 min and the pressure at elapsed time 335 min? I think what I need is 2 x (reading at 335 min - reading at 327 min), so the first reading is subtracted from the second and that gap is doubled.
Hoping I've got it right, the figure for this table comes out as 4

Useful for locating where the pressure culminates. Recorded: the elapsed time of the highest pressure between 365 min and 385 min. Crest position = 375 min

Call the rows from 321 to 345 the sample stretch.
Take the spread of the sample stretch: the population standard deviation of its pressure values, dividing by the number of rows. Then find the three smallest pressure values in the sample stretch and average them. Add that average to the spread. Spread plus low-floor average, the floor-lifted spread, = 238.8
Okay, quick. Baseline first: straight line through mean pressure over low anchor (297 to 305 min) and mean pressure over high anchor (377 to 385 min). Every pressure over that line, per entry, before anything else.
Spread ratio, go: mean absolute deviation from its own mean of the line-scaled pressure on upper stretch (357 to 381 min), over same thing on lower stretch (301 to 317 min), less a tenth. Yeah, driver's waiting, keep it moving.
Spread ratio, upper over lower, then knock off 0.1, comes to -0.01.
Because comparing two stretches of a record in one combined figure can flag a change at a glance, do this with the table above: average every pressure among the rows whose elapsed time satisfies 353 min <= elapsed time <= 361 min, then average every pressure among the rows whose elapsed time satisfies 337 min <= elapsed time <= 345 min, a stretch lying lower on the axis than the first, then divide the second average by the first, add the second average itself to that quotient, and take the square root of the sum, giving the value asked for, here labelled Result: 15.5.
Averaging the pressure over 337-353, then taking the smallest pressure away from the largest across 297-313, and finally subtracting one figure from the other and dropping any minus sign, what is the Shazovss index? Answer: 149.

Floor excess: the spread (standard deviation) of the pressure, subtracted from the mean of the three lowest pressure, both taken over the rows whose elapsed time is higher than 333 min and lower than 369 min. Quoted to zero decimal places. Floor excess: 230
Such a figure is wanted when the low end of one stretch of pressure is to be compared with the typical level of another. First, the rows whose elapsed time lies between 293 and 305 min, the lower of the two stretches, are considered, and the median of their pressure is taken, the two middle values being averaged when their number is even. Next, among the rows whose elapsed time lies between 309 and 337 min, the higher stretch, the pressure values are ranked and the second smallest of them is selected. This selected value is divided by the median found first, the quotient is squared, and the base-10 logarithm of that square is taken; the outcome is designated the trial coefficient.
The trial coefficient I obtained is -0.22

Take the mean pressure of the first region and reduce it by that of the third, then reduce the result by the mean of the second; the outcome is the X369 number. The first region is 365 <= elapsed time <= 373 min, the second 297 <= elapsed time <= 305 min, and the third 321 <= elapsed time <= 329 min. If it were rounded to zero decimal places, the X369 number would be -222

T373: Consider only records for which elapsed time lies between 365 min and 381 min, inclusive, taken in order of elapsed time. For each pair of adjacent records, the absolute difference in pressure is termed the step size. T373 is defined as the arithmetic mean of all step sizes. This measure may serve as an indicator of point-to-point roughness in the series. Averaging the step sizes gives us 4.9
